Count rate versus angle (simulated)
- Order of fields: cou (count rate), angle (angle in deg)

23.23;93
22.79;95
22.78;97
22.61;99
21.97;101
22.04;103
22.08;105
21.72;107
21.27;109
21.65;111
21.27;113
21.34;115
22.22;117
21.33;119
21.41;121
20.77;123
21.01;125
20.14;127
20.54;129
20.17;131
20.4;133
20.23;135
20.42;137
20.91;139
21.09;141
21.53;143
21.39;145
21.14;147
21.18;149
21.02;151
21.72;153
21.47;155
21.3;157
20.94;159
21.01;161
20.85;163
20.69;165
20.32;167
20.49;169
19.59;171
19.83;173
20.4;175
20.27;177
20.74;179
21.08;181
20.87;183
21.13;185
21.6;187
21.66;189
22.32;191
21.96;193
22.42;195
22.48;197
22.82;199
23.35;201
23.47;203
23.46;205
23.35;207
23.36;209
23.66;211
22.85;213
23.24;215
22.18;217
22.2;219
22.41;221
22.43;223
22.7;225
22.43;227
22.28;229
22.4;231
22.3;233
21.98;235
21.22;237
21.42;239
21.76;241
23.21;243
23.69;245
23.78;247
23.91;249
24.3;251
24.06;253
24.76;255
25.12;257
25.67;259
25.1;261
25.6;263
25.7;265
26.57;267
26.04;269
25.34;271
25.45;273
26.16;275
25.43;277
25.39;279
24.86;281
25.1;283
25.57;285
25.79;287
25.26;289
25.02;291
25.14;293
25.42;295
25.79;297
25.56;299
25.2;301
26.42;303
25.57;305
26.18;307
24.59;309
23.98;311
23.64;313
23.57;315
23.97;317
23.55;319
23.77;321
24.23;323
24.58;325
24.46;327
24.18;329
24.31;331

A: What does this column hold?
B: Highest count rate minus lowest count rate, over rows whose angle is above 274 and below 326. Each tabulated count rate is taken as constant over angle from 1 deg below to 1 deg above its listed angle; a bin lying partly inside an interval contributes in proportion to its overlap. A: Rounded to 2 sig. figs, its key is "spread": 2.9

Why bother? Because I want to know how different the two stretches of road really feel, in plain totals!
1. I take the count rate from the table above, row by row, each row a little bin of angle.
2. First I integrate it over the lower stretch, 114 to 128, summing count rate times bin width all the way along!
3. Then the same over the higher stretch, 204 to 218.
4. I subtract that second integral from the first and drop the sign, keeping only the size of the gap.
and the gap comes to 28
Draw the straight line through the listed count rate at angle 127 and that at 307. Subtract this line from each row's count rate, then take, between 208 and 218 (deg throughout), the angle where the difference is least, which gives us 217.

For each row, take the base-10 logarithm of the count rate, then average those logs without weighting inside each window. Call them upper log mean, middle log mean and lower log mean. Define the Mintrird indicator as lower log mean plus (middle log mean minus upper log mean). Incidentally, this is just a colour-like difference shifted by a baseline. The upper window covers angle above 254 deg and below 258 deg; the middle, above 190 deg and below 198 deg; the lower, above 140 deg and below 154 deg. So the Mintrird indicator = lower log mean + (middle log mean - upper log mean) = 1.280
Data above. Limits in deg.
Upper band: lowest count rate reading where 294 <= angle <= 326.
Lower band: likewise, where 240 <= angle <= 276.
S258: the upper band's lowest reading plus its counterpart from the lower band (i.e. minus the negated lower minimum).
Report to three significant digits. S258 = 45.3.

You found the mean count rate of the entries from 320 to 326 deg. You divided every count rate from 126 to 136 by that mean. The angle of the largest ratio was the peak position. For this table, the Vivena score 129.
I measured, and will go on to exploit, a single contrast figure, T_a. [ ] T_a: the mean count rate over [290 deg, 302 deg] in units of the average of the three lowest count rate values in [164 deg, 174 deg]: 1.27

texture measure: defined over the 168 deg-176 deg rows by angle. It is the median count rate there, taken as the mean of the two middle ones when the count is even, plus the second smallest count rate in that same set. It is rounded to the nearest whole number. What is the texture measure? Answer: 40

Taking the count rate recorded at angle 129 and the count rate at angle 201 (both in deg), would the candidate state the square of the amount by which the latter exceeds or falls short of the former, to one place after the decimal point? 7.9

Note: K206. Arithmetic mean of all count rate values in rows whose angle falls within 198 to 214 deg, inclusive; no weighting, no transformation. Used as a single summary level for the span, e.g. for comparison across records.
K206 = 23.3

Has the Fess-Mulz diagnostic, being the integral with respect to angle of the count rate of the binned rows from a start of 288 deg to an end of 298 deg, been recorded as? 253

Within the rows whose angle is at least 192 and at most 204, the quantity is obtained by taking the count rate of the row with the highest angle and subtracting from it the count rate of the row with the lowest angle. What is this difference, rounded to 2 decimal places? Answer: 1.51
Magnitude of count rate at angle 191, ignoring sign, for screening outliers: 22.3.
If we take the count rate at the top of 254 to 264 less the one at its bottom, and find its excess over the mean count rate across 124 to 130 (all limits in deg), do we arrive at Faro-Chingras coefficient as -19.7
